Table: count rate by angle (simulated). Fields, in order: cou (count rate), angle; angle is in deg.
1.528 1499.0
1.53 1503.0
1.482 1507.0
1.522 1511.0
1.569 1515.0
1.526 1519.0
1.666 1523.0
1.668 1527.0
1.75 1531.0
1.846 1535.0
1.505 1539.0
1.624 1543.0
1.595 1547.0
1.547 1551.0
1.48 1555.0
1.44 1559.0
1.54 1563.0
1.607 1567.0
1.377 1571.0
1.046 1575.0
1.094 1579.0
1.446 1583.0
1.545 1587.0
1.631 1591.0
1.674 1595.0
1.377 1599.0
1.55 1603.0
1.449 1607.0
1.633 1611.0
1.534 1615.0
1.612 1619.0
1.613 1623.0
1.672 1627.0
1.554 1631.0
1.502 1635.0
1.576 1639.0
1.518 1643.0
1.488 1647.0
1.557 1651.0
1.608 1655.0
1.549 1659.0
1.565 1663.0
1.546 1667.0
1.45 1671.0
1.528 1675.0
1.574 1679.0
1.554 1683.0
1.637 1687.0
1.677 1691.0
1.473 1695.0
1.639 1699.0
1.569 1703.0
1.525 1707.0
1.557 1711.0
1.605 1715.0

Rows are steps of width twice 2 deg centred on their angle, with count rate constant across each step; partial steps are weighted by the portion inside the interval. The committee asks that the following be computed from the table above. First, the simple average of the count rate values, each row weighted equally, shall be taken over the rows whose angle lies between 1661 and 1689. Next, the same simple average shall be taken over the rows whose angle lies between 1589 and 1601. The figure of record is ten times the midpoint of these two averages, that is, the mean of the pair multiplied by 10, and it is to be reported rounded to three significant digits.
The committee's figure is 15.6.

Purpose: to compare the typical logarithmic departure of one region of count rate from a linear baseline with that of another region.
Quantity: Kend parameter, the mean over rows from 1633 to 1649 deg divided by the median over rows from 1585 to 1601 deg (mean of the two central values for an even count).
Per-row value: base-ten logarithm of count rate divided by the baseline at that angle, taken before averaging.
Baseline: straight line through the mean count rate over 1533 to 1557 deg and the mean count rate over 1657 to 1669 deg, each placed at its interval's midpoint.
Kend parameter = -8.3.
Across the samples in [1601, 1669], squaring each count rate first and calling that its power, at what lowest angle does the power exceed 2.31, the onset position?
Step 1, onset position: 1603.0 deg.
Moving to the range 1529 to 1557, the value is 1531.0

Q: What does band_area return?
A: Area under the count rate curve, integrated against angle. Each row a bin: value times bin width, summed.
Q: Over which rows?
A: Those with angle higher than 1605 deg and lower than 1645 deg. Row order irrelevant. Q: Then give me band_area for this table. 63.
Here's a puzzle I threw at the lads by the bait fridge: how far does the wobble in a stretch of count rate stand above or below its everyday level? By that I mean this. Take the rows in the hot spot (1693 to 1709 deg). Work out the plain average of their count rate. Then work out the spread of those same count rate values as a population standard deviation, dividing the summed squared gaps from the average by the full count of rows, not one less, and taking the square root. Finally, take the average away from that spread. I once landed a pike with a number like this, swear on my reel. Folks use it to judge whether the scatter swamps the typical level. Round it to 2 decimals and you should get -1.49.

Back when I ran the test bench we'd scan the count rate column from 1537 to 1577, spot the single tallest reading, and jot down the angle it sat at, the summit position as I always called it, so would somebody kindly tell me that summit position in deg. 1543.0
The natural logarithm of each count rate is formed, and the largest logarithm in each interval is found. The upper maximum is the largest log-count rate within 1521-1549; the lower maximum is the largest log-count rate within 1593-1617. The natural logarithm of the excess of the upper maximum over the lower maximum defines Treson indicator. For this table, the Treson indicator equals -2.32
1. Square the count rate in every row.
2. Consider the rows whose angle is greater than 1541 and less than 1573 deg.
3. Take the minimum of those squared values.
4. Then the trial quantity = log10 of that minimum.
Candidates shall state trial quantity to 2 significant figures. 0.28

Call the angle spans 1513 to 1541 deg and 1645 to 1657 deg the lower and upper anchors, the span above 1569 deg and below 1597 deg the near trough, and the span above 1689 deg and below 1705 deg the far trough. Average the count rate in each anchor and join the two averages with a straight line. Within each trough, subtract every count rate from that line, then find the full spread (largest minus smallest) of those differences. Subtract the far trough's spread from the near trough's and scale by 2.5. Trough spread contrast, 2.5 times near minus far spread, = 1.1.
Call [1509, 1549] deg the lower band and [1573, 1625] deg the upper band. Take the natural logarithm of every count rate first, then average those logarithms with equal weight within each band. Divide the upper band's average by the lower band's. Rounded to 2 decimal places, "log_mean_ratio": 0.78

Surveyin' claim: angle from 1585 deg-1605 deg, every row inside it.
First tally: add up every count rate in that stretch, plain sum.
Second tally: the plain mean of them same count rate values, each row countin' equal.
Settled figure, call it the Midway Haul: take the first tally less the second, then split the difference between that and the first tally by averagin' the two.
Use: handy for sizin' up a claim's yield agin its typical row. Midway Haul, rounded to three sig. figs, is 7.00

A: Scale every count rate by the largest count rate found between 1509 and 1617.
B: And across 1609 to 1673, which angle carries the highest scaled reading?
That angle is 1627.0 deg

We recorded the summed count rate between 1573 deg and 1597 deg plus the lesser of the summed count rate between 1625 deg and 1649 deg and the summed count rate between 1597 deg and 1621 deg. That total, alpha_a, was 17.6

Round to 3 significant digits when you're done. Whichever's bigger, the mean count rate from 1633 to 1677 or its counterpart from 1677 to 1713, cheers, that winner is 1.58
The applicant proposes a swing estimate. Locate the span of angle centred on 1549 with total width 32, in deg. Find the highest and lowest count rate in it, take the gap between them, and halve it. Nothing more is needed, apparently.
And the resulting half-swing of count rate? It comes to 0.20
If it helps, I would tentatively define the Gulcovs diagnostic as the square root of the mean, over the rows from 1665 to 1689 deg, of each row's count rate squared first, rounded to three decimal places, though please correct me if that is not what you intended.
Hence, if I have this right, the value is 1.549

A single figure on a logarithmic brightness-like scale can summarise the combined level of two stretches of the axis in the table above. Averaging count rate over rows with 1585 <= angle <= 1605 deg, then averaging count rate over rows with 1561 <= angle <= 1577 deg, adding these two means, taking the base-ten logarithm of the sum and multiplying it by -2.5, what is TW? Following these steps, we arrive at -1.17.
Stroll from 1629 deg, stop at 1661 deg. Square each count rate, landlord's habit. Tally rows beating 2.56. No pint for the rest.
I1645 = 1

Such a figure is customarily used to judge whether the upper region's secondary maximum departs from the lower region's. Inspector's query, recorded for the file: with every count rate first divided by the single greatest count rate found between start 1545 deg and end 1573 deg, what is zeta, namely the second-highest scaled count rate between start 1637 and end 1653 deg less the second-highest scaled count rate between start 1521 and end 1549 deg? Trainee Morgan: -0.12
